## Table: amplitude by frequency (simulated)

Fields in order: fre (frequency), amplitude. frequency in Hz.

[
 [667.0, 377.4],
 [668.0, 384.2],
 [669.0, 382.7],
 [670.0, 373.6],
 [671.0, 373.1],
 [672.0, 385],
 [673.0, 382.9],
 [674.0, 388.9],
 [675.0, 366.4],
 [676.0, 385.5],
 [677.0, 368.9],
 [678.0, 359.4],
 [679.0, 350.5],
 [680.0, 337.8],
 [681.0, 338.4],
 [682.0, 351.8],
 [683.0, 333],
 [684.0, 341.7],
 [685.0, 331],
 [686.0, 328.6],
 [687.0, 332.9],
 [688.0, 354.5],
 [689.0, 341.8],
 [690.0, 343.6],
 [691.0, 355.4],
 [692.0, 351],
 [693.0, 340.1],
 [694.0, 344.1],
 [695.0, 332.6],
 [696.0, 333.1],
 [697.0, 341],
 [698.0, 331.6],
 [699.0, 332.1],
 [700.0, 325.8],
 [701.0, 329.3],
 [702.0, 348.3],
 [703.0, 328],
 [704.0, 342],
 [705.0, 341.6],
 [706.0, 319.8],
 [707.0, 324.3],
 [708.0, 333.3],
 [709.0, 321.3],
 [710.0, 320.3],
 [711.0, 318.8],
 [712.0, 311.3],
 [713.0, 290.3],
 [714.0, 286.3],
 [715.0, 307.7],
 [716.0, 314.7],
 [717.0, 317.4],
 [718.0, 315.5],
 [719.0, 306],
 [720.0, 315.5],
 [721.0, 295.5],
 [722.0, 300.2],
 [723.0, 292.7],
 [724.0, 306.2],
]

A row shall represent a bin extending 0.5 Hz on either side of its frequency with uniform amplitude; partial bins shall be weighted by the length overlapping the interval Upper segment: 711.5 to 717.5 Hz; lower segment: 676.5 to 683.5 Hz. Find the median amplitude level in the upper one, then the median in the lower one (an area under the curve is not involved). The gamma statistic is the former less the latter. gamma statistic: -41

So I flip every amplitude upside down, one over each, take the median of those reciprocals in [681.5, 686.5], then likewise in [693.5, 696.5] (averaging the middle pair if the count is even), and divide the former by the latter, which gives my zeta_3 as 1.00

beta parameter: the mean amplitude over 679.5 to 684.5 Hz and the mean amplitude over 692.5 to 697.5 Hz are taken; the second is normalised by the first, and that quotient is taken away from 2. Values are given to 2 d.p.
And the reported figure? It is 1.01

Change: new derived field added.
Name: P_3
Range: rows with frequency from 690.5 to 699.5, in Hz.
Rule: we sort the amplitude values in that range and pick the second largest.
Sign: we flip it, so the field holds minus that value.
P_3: -351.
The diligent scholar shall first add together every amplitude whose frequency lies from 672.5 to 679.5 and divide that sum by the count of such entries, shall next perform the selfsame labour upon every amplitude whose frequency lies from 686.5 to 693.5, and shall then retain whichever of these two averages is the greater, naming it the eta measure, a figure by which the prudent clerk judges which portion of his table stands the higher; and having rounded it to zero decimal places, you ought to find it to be 372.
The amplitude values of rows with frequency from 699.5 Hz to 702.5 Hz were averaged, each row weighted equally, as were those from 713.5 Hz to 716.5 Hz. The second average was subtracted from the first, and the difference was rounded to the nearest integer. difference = 32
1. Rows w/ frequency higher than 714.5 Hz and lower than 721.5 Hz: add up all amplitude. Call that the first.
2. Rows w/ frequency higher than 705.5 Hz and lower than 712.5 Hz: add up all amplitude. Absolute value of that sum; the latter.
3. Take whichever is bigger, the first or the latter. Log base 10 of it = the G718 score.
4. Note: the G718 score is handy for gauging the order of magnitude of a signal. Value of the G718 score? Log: 3.35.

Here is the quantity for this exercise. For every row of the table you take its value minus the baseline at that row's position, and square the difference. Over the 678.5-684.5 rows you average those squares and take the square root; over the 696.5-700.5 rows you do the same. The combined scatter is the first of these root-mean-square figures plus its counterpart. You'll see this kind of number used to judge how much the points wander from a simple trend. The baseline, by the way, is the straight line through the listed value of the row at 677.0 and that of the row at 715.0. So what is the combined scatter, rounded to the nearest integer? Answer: 25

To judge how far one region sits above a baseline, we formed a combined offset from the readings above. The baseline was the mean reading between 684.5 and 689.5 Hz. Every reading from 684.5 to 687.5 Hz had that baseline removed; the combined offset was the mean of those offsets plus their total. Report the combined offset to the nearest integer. -28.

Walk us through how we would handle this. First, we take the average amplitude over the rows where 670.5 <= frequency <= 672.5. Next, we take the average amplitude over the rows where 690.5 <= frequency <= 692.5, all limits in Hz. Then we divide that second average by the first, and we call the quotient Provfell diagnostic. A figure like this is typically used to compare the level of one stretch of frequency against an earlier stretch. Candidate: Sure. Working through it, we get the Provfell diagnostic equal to 0.93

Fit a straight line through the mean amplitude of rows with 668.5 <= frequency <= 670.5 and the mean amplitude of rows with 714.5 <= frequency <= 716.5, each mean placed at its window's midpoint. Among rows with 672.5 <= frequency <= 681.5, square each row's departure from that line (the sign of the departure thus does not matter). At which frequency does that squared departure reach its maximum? 680.0 Hz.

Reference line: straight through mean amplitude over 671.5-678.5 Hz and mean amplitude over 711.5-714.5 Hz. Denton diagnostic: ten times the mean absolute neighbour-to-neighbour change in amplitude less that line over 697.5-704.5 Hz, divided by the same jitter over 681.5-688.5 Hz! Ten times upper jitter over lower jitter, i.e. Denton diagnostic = 10.2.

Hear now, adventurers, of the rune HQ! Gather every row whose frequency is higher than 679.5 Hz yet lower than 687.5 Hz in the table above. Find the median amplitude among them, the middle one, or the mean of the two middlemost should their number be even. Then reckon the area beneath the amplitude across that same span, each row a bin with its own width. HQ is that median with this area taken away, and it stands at -2360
